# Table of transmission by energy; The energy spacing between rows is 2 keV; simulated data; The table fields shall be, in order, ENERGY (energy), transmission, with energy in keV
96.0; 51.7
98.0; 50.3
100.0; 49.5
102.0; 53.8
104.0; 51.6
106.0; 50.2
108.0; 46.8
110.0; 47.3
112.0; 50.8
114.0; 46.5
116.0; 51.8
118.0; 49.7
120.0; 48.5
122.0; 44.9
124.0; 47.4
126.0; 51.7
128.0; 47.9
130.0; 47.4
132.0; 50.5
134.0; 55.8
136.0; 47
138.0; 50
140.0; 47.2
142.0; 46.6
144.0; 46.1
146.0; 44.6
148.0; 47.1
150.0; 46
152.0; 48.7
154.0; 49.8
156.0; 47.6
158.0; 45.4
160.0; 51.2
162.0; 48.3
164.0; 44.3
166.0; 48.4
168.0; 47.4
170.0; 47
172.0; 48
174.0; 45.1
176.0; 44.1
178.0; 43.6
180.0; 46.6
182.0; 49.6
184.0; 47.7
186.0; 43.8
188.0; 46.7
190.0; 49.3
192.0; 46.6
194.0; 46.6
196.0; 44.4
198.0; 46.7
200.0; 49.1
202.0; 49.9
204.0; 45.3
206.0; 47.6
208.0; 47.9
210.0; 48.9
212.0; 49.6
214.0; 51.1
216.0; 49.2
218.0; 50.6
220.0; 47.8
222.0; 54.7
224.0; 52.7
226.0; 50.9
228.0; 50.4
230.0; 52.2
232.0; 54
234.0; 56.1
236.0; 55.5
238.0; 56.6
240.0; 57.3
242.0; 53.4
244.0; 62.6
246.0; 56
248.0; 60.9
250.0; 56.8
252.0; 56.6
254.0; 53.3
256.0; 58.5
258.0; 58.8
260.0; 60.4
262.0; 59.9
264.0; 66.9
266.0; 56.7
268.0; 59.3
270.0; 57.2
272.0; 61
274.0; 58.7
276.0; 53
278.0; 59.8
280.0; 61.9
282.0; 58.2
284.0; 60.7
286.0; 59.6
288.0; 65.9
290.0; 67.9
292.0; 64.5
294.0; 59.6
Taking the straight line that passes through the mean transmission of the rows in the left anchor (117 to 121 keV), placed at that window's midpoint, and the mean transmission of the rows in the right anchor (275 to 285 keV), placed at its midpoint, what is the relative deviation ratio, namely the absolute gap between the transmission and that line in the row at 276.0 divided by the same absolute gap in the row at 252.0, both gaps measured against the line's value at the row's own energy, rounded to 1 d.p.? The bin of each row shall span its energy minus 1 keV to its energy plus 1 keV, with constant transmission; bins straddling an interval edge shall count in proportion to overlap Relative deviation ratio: 12.3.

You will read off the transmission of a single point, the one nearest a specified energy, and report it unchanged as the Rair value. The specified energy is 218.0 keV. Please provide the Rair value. 50.6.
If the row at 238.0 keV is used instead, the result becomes 56.6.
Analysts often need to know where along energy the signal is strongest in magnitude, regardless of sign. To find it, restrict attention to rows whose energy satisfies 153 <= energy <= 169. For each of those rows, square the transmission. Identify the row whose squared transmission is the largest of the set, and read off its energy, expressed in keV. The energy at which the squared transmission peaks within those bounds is 160.0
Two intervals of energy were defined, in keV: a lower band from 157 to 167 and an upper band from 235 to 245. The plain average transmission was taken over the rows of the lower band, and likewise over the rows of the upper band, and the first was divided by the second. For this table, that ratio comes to 0.83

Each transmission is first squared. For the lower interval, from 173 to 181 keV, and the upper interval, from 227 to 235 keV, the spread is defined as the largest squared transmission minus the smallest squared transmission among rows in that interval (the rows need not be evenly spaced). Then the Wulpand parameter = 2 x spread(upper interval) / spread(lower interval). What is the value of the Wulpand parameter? 4.5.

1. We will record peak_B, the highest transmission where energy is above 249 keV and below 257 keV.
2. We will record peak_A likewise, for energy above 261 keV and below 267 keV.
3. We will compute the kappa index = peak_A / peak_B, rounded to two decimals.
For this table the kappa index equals 1.14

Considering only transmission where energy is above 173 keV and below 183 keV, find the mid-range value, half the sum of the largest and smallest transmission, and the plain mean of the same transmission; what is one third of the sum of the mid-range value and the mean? 30.8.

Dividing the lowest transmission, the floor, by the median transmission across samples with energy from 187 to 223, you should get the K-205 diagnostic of 0.917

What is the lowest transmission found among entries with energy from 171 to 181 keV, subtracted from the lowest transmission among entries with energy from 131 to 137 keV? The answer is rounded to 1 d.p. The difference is 3.4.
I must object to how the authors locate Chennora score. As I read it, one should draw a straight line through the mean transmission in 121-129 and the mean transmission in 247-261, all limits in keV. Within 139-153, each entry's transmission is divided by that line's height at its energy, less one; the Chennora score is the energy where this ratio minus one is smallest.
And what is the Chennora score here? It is 146.0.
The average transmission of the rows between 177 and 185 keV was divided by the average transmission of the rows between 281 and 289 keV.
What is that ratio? 0.77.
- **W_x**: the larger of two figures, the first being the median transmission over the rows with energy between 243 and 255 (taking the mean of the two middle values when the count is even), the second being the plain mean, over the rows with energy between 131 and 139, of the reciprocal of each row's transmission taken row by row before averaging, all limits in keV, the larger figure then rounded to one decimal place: 56.7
